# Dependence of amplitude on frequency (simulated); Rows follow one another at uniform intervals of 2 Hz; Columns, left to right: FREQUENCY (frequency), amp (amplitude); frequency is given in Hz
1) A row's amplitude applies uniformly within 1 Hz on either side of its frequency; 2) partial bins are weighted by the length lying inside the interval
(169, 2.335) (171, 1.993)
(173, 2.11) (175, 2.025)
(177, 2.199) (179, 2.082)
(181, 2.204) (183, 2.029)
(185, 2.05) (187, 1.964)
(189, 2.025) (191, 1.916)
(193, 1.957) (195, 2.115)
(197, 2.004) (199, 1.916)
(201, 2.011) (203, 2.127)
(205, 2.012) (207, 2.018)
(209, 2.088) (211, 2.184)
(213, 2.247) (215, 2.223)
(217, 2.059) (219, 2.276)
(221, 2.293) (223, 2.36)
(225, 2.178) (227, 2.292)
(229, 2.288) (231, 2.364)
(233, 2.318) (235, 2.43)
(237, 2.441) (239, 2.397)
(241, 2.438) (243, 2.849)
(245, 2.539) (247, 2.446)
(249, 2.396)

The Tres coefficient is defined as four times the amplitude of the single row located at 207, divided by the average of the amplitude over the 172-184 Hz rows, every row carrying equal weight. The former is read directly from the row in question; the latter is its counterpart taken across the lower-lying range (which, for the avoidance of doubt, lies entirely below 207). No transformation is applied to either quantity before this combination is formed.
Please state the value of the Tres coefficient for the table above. 3.8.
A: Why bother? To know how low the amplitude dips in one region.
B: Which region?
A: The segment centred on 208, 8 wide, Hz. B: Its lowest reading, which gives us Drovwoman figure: 2.012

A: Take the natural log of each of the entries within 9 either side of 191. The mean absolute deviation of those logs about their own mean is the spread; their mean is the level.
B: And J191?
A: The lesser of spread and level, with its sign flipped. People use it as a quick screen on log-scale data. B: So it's -0.026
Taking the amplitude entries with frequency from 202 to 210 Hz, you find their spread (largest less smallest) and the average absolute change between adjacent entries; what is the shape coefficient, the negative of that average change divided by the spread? -0.55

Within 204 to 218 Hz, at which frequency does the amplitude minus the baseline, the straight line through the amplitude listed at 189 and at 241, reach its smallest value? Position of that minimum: 217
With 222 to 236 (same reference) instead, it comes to 225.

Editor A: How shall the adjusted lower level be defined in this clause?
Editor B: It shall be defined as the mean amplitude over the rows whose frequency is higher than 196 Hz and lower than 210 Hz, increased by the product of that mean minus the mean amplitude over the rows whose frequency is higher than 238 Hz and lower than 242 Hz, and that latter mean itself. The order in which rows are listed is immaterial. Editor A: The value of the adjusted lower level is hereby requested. 1.1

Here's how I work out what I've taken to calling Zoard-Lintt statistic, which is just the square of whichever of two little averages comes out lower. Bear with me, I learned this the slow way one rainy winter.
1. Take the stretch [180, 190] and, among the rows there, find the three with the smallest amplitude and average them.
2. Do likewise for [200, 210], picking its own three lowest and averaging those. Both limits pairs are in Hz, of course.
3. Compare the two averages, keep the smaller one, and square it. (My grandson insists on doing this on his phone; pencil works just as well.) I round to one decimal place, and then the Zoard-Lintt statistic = 4.0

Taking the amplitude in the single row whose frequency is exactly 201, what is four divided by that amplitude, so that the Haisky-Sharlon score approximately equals 1.99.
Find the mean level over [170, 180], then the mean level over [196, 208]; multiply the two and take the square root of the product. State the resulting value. 2.05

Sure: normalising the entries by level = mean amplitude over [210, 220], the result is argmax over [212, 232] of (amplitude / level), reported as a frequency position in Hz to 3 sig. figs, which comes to 231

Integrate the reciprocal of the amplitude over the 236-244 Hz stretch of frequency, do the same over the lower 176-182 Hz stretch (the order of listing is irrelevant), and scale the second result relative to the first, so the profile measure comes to 0.87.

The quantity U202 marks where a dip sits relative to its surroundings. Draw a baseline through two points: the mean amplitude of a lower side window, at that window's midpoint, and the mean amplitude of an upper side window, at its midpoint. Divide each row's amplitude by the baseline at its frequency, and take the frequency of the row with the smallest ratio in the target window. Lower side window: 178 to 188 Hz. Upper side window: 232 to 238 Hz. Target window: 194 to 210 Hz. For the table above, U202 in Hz 199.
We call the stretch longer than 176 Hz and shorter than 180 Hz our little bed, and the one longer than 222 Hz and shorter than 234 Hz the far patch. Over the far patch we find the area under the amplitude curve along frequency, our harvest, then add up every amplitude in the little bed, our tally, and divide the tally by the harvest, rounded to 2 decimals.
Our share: 0.16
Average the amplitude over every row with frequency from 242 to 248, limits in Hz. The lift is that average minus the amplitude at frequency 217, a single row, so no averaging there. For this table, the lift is 0.55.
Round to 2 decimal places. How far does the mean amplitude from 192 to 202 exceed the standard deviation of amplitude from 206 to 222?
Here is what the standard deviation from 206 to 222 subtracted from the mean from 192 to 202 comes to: 1.90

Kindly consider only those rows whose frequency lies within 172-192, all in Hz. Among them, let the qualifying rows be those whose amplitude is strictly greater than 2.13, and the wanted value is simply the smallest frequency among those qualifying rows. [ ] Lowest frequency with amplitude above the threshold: 177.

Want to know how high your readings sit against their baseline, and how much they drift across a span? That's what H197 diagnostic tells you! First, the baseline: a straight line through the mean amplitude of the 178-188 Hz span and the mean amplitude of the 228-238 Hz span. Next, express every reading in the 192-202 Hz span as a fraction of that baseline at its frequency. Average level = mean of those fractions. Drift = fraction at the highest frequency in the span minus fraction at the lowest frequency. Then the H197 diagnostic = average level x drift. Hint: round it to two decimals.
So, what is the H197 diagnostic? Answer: 0.00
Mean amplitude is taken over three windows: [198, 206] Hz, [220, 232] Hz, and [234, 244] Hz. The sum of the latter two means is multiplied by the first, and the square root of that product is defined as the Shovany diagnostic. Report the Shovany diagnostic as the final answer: 3.11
